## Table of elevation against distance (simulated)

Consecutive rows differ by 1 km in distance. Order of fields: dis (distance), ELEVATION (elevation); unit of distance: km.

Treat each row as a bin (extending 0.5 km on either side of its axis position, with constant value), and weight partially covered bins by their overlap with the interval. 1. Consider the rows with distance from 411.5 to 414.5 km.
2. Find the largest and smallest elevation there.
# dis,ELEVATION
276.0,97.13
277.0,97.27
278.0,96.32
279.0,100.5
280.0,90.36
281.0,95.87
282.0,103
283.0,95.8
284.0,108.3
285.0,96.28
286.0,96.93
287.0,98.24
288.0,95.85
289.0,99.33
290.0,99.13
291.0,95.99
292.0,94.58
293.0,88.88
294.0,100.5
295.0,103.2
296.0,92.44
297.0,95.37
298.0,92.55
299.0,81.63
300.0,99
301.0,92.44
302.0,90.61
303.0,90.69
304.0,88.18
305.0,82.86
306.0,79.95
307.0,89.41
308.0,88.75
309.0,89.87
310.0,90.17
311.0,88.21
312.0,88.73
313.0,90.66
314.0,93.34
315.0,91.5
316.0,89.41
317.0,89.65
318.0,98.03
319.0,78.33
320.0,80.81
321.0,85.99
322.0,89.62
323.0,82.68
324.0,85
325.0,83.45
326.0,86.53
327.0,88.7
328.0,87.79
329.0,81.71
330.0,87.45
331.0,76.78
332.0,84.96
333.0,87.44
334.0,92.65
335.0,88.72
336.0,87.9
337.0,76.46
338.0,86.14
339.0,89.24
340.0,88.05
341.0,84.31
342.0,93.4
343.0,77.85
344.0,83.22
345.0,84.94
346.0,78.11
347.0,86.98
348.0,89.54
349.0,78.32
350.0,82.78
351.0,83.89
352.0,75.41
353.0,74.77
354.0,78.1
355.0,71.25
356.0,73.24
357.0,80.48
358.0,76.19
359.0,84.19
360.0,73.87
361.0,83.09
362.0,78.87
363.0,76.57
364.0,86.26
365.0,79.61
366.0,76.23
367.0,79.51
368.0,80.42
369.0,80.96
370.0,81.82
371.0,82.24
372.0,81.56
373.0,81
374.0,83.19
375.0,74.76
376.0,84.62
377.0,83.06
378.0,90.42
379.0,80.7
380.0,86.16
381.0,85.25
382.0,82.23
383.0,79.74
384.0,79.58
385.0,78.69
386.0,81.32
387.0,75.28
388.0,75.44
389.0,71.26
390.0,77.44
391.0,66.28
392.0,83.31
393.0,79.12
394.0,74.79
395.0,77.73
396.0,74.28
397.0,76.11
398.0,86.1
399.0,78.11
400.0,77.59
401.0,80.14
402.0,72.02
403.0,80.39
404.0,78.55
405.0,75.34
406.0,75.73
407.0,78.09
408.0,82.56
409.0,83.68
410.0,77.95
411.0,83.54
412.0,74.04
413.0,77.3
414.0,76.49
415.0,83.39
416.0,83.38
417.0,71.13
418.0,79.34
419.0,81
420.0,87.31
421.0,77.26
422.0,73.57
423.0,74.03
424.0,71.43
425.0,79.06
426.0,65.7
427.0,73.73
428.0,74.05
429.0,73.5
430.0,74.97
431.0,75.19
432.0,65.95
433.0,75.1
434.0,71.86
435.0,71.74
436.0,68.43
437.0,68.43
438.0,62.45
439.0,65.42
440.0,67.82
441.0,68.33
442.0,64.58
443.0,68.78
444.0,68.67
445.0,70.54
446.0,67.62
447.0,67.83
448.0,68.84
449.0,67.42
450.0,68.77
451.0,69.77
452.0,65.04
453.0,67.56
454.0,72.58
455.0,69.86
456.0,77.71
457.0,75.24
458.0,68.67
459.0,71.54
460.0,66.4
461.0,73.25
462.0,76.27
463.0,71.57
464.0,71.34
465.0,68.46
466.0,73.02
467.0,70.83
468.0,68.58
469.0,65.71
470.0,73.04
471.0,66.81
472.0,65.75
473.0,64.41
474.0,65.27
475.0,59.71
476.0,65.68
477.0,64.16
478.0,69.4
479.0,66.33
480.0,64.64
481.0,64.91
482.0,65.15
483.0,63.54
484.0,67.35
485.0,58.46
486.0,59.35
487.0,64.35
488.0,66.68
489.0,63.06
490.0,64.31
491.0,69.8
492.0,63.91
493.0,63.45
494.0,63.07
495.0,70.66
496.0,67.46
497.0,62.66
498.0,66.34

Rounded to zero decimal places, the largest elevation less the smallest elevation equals 3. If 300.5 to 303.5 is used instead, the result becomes 2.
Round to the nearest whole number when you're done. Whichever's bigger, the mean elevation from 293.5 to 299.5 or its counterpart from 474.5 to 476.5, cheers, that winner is 94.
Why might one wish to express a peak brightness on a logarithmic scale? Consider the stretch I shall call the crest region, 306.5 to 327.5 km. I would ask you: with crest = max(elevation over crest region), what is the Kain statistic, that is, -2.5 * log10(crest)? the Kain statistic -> -4.98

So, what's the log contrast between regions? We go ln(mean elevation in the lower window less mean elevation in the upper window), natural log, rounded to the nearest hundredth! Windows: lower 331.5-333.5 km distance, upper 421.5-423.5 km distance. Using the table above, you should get 2.52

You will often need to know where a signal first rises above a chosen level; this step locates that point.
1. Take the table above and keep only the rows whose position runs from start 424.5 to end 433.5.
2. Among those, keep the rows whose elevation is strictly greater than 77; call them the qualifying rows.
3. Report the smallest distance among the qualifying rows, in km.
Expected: 425.0 km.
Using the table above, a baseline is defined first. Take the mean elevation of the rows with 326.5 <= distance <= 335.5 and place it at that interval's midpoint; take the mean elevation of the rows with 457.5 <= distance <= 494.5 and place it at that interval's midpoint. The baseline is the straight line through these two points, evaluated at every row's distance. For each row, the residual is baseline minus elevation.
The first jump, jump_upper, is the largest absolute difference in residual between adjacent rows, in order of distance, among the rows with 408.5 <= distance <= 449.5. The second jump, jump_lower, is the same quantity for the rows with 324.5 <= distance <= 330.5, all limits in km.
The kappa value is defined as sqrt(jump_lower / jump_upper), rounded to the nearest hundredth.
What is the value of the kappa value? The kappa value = 0.67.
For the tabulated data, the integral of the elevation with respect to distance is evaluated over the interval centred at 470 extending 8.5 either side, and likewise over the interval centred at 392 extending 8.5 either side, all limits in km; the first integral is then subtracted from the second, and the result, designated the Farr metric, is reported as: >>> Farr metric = 152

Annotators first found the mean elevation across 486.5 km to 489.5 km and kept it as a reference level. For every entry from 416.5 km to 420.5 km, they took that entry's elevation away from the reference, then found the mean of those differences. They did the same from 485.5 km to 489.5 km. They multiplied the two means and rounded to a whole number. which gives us -20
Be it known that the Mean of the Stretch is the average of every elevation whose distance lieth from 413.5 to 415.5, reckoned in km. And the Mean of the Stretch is 80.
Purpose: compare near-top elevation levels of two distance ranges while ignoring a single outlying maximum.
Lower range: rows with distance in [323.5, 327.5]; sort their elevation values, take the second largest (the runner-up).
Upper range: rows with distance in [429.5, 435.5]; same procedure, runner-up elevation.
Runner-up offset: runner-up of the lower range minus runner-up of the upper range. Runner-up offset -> 11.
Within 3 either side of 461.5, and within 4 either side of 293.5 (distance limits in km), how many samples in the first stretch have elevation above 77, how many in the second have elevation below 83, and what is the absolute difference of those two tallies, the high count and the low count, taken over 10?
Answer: 0.0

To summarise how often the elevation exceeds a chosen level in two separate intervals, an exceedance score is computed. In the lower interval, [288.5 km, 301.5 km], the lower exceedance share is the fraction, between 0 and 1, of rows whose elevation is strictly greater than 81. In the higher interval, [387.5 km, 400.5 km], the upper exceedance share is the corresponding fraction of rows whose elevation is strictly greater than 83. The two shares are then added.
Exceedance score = 1.2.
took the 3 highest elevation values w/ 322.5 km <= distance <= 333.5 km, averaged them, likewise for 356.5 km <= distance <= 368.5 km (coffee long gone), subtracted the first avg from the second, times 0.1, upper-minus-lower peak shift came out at -0.35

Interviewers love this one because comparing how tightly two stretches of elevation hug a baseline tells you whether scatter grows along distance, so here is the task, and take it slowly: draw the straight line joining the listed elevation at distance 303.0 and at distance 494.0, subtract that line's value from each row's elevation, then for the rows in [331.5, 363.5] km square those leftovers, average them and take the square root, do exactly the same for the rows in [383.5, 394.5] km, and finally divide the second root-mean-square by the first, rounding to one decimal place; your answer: 0.9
